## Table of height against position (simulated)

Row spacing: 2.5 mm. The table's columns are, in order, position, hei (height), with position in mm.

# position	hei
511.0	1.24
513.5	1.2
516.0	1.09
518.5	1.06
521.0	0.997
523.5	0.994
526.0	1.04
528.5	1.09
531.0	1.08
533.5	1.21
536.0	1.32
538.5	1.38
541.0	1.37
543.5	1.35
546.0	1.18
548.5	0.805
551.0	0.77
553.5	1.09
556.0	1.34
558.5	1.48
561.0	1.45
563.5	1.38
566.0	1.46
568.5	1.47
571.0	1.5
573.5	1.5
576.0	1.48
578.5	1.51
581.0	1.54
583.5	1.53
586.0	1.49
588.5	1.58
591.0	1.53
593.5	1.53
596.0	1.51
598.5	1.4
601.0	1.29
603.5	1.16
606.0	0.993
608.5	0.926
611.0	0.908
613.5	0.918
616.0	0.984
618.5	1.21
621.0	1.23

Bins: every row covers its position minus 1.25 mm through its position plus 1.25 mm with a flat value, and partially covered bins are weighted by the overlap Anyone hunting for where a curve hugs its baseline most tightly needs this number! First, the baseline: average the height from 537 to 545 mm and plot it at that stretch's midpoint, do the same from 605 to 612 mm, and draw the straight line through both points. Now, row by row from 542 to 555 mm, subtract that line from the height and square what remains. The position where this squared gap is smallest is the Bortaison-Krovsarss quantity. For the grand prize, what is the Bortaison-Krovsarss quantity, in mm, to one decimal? 543.5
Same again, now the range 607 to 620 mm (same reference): 613.5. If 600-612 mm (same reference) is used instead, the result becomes 608.5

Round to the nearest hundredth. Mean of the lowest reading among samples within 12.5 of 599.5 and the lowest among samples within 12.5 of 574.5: 1.14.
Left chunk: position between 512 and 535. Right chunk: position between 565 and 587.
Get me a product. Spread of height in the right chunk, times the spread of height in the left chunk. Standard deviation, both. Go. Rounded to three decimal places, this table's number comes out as 0.002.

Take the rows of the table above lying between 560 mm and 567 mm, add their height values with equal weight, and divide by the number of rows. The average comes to 1.43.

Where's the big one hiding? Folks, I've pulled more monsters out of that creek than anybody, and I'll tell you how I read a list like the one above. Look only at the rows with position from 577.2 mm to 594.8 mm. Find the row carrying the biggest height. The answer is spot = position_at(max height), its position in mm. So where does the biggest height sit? 588.5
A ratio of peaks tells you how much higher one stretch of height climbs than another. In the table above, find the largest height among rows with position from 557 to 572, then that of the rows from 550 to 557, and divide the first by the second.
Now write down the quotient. 1.12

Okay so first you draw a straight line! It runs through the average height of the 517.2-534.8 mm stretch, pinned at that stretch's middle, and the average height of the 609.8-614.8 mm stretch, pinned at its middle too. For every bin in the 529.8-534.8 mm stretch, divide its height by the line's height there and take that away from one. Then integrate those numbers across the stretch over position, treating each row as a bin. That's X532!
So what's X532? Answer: 0 mm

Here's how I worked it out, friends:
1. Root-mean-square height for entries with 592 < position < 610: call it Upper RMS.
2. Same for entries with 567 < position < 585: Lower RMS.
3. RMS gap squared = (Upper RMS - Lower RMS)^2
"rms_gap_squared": 0.051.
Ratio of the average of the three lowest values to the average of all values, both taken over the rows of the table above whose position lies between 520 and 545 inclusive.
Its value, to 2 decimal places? 0.85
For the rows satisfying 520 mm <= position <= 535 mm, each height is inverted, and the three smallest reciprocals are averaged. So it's 0.89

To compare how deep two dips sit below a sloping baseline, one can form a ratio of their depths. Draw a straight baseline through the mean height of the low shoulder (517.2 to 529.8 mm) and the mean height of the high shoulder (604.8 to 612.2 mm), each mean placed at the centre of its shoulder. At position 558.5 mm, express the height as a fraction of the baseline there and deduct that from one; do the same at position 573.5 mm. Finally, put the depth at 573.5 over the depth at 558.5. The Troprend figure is 1.09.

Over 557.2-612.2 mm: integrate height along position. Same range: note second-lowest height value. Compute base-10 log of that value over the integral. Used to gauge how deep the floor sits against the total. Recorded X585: -1.92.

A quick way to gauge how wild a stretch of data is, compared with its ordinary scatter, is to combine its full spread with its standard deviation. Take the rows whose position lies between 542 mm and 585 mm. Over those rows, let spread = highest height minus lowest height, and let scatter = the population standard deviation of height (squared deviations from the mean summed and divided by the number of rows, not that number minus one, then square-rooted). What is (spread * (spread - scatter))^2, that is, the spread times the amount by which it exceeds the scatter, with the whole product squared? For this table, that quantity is 0.17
